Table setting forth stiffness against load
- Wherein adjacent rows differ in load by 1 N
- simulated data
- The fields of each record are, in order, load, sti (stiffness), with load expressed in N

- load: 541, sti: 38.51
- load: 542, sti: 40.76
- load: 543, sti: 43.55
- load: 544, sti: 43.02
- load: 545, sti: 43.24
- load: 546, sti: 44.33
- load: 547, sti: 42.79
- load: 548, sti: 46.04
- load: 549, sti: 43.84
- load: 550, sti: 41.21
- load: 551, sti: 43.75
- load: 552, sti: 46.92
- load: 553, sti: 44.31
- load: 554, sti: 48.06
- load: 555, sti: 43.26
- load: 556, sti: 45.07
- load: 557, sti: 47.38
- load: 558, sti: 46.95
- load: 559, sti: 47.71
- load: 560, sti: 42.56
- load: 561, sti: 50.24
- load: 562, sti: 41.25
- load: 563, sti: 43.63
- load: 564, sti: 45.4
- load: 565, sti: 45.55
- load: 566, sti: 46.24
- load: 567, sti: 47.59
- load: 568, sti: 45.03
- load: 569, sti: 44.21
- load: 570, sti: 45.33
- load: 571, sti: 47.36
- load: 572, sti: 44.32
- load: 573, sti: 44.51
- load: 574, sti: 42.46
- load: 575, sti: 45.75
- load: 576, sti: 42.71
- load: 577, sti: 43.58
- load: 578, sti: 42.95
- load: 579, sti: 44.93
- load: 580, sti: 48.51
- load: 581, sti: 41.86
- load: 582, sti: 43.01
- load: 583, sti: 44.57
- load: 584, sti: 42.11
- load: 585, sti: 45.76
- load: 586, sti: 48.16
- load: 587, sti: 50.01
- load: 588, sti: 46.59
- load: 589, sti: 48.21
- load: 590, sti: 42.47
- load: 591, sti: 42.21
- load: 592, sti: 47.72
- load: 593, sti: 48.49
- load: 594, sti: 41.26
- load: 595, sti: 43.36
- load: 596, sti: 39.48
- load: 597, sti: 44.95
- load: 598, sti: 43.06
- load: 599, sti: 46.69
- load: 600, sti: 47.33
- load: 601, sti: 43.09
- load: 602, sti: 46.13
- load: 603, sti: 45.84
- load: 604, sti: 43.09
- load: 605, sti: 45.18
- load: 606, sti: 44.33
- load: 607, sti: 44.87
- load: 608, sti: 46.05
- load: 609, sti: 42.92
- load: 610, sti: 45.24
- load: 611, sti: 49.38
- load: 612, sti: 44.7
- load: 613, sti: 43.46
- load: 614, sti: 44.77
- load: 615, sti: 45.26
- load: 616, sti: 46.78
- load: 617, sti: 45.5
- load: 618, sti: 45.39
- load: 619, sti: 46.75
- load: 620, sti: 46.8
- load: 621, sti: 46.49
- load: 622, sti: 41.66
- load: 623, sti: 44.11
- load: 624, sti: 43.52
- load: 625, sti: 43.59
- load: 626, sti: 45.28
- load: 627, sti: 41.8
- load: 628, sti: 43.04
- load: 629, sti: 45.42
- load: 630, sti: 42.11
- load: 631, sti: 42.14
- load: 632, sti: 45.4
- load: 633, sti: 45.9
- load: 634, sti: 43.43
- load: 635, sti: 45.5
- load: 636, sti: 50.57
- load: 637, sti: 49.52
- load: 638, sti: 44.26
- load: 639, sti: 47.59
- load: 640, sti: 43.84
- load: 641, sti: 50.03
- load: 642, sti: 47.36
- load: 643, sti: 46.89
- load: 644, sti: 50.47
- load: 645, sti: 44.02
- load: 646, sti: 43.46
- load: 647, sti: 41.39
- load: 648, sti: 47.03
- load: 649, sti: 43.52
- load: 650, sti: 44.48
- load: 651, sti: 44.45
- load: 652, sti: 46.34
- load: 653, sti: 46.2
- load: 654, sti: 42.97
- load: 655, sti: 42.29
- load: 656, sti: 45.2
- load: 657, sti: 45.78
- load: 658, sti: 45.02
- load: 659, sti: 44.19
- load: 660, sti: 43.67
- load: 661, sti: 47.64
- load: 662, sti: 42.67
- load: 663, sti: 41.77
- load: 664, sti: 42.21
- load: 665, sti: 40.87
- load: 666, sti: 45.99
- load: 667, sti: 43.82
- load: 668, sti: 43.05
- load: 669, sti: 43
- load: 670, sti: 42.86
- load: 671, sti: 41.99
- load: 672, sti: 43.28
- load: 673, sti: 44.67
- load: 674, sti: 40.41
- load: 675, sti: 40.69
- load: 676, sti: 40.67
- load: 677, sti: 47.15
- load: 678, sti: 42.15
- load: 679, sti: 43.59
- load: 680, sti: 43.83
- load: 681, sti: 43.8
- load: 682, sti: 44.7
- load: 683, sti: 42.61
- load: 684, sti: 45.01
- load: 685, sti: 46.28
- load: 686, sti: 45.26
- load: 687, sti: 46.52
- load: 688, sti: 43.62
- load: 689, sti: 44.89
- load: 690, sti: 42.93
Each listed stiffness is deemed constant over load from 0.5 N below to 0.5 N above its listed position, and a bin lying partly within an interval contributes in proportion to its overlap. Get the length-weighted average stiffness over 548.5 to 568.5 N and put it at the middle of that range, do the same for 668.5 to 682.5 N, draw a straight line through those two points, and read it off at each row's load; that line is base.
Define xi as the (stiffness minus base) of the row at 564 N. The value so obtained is 0.2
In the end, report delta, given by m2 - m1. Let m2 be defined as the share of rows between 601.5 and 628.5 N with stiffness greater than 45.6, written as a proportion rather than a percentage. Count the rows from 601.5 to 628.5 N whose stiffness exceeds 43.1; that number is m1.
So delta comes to -22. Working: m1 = 22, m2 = 0.30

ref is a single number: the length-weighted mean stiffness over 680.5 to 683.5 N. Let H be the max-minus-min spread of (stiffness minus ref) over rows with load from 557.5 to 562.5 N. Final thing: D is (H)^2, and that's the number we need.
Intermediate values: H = 9.0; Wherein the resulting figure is 81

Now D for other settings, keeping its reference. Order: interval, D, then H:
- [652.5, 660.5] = 15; 3.9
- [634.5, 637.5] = 26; 5.1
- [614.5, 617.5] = 2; 1.5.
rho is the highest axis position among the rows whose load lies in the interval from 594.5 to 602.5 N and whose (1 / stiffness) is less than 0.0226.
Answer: 602 N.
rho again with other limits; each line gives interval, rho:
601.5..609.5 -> 608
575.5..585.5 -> 585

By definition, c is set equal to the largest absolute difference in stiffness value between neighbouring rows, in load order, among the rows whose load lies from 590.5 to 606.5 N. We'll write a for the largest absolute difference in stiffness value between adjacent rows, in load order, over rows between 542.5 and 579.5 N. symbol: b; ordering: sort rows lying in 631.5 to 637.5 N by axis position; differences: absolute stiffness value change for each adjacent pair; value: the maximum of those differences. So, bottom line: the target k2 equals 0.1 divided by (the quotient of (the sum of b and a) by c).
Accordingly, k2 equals 0.051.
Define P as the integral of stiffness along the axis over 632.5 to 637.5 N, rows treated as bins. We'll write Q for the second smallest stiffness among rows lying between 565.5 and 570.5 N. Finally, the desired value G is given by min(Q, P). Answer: 45.0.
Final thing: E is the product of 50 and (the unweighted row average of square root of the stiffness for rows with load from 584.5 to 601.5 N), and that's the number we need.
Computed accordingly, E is 336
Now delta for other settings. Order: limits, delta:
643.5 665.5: -15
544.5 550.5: -4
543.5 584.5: -30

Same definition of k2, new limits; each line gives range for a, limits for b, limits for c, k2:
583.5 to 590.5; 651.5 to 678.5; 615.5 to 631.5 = 0.040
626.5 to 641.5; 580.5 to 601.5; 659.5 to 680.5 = 0.048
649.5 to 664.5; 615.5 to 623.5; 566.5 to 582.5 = 0.068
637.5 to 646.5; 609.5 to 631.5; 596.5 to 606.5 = 0.038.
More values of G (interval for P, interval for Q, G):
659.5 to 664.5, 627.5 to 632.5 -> 42.1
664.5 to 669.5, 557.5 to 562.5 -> 42.6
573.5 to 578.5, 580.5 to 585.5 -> 42.1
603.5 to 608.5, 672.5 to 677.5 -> 40.7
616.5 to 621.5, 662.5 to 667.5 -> 41.8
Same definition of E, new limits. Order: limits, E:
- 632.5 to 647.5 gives 340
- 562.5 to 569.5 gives 337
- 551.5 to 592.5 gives 336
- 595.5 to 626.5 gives 335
